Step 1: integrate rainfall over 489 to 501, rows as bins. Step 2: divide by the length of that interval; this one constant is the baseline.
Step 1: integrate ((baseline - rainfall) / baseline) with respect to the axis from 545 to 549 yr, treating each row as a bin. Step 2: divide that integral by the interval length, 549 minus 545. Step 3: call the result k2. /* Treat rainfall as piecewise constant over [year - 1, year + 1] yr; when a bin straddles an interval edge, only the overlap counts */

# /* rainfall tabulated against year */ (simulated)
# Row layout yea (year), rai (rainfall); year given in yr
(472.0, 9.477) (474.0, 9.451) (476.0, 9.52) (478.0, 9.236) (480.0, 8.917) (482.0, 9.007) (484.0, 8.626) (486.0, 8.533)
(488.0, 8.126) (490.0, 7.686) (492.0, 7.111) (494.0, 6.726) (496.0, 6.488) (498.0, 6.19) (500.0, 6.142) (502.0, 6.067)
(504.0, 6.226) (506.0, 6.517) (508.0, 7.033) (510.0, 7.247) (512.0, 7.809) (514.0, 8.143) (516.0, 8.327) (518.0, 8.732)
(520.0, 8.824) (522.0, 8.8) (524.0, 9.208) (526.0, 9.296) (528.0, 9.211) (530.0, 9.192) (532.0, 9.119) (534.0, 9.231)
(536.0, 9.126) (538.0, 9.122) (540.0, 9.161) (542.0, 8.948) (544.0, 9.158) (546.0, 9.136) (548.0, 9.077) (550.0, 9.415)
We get -0.35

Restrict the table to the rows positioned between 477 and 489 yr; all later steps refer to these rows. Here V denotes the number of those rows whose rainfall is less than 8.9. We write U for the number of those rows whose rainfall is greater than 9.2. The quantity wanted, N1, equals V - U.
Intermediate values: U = 1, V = 3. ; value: 2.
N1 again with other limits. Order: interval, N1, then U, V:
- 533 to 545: -1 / 1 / 0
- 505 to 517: 6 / 0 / 6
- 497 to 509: 6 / 0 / 6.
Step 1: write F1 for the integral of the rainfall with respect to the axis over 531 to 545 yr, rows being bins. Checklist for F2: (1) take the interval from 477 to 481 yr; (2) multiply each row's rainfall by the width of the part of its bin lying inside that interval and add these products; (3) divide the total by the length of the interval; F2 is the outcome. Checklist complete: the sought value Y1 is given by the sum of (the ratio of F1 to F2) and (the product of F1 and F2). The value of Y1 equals 1173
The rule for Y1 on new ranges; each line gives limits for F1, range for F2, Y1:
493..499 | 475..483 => 360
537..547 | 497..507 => 582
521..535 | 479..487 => 1138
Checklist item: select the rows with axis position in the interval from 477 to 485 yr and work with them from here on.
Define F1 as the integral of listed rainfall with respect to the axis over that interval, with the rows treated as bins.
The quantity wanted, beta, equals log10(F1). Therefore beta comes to 1.9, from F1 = 72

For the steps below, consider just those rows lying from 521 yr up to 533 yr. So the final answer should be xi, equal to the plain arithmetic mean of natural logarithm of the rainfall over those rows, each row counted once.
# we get 2.21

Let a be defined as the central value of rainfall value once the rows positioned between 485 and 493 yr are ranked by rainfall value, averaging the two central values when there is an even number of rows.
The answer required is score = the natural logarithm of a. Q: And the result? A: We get 2.07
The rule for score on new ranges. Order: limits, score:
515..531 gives 2.20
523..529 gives 2.22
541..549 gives 2.21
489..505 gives 1.85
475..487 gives 2.19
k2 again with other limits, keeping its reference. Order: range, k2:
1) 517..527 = -0.33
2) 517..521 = -0.31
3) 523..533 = -0.37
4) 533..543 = -0.36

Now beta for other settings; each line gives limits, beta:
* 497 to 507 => 1.8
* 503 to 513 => 1.8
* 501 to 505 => 1.4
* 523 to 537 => 2.1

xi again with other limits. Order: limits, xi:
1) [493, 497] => 1.89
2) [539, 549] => 2.21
